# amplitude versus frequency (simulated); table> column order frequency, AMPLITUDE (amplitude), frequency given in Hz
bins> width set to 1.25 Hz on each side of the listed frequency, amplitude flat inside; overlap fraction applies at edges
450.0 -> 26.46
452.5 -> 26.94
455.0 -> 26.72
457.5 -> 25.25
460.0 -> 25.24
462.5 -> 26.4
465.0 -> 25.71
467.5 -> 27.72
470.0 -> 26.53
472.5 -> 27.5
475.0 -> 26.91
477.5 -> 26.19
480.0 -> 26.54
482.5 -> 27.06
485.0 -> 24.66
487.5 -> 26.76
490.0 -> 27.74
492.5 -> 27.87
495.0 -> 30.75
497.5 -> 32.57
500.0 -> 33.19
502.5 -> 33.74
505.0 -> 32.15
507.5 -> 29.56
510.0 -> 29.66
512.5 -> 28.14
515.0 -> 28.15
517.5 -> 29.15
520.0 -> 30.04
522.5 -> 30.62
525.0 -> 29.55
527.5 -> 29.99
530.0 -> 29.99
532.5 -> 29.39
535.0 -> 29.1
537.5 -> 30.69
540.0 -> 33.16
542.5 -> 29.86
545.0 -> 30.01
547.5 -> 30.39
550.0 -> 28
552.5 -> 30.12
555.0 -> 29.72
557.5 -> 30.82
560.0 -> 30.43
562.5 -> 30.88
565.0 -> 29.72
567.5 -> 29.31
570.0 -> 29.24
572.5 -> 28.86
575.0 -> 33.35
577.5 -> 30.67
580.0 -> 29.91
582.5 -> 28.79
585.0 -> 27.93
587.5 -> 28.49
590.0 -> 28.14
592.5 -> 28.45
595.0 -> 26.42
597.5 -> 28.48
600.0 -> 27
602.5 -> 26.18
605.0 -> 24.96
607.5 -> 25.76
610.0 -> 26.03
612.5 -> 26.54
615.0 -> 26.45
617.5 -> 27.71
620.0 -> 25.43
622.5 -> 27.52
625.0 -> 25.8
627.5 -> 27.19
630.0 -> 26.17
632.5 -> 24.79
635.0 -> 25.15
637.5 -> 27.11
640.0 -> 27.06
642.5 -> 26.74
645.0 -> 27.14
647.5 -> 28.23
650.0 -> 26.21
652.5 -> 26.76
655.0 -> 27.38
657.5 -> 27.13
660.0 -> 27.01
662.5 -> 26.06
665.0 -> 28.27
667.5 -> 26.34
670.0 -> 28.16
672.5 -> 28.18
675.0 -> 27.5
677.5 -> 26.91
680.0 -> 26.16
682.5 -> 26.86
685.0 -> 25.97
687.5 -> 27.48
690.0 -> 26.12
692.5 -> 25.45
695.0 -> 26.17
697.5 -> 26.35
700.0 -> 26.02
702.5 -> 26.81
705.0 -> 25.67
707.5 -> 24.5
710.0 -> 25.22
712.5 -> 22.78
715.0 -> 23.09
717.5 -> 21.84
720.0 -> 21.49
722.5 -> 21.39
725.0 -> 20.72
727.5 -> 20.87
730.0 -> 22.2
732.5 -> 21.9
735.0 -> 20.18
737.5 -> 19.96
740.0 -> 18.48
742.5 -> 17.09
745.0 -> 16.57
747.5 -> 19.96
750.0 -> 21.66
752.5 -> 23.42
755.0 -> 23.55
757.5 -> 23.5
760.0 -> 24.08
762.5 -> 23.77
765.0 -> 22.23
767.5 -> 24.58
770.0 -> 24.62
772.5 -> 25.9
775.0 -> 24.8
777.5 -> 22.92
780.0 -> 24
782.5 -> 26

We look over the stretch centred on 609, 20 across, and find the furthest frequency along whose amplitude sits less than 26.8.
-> 615.0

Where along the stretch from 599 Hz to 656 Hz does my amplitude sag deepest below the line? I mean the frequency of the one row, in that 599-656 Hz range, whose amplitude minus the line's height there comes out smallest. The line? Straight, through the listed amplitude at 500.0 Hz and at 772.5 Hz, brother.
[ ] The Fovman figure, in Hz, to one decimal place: 605.0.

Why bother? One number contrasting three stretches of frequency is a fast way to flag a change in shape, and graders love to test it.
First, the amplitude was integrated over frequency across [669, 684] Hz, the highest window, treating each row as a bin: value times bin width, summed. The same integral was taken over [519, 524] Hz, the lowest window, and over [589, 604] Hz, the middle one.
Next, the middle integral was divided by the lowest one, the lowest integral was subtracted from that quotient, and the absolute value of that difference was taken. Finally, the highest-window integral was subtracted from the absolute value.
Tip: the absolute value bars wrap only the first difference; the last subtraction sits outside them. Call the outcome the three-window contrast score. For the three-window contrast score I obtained -260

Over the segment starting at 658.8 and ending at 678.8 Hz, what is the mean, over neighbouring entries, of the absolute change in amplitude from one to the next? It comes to 1.2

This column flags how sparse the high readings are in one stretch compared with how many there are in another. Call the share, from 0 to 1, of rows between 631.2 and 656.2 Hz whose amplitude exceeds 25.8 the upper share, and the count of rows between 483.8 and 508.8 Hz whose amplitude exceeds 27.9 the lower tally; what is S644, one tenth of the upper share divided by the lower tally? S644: 0.013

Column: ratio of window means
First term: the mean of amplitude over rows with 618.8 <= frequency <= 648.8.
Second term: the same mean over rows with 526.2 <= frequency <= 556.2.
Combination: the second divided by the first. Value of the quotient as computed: 1.13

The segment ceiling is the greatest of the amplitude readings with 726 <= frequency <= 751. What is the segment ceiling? 22.2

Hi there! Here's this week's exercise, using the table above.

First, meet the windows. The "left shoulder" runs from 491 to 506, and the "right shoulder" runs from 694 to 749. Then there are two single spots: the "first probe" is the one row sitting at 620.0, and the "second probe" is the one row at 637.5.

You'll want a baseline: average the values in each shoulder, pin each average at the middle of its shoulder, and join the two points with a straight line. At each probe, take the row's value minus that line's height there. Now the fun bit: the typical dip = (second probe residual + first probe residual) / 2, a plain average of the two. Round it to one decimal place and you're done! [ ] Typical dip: 0.1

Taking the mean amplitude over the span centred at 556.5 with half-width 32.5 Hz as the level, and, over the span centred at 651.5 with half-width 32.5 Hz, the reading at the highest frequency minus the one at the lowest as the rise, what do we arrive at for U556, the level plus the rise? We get 31.4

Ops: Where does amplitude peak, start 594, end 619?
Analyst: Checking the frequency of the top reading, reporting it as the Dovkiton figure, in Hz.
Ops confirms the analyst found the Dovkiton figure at 597.5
